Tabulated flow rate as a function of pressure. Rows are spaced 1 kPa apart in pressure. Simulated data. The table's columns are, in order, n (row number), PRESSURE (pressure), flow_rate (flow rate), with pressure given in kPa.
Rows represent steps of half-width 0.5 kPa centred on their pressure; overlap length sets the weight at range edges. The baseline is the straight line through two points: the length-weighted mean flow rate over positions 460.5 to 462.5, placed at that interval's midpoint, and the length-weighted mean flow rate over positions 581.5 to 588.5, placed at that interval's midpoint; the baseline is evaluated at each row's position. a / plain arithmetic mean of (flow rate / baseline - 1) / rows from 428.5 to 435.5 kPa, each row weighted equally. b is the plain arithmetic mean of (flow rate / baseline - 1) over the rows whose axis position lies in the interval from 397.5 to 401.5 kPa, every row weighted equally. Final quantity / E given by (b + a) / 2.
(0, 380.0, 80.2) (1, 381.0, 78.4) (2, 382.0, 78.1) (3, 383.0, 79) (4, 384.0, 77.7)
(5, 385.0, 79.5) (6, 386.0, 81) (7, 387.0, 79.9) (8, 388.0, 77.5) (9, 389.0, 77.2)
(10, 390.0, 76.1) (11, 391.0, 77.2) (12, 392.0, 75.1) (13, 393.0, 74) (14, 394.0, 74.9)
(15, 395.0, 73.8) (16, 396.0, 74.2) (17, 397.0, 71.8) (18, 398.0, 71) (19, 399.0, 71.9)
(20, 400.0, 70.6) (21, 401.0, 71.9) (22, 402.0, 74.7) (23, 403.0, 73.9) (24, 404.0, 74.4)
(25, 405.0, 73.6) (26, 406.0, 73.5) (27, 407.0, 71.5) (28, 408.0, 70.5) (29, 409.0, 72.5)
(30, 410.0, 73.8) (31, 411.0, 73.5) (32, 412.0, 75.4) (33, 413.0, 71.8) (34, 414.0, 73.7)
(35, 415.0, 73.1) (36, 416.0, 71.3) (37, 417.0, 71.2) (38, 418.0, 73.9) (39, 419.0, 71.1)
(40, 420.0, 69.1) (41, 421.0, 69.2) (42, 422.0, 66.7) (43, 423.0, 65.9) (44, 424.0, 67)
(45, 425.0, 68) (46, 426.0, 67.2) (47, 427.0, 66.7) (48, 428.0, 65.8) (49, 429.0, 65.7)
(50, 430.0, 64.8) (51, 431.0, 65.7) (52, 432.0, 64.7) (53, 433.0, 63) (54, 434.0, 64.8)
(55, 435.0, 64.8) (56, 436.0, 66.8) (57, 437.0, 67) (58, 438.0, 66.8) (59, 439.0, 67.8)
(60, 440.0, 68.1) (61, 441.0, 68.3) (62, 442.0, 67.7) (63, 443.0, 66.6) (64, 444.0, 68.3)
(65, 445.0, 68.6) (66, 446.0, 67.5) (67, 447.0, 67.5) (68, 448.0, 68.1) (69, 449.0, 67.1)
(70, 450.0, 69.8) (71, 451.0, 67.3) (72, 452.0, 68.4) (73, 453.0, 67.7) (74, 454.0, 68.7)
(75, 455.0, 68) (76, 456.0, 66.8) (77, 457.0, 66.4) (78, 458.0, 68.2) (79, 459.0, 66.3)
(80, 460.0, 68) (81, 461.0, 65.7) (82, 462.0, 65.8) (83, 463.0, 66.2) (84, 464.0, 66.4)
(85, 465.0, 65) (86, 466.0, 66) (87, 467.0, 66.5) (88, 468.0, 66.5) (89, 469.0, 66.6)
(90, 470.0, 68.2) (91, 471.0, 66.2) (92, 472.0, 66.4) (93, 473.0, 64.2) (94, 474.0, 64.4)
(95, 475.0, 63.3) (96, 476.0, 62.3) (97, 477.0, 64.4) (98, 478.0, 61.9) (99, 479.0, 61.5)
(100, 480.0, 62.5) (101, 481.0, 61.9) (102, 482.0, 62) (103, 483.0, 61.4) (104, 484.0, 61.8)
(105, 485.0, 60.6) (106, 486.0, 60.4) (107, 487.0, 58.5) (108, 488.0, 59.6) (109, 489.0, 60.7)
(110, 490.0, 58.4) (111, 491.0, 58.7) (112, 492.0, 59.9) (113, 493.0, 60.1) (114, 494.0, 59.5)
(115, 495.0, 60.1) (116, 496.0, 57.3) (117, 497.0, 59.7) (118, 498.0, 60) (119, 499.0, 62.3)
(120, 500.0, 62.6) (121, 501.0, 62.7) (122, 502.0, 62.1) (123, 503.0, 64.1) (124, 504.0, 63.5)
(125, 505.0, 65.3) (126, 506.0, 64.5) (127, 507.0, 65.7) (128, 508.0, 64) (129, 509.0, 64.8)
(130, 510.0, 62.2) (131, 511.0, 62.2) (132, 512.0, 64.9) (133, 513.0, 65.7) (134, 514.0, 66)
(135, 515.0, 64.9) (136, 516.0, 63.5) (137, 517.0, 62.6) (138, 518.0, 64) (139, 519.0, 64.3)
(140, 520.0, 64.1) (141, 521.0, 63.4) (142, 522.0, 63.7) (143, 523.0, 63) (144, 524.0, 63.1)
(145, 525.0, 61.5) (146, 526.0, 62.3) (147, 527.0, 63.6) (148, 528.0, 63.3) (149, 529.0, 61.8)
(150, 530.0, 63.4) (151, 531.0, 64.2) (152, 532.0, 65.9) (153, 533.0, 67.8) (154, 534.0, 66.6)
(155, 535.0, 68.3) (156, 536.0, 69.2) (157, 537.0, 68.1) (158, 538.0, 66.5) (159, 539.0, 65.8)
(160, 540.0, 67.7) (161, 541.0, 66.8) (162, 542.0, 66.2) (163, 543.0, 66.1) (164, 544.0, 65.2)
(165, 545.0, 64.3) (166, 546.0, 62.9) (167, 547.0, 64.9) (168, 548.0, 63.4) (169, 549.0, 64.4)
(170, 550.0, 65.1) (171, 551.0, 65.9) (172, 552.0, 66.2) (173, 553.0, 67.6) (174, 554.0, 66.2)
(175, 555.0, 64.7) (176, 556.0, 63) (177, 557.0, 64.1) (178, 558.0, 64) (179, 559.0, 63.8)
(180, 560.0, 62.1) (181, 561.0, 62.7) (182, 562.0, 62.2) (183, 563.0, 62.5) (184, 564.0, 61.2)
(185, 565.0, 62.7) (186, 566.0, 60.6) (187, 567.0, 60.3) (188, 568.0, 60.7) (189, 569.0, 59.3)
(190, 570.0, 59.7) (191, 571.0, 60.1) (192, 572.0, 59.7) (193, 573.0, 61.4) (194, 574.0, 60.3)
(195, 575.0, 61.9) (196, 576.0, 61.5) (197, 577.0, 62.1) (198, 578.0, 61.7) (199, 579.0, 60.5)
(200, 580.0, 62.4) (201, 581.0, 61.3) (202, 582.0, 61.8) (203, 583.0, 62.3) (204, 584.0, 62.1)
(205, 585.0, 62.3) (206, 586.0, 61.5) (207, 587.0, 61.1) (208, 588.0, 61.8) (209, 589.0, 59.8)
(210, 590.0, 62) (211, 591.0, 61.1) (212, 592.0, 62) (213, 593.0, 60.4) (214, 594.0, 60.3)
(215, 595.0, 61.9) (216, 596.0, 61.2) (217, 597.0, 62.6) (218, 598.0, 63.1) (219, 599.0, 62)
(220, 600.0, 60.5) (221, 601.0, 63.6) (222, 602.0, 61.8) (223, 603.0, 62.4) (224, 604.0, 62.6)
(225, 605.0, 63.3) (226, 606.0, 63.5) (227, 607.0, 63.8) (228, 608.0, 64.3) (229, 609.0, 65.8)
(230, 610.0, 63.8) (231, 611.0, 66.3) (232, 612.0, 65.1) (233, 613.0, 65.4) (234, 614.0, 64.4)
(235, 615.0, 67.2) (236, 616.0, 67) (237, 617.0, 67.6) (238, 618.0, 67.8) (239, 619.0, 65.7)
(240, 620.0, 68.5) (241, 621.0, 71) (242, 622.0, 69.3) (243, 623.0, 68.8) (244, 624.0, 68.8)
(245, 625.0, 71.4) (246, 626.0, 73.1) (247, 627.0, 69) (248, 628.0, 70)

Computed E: 0.013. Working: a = -0.03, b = 0.05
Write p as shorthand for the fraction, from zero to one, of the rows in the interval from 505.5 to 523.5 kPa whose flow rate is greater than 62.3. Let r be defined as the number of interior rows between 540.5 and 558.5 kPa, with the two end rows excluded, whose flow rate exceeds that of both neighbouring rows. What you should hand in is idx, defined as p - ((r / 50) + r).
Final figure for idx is -2.17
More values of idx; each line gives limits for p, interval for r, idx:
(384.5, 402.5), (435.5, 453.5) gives -5.12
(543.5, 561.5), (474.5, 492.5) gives -4.16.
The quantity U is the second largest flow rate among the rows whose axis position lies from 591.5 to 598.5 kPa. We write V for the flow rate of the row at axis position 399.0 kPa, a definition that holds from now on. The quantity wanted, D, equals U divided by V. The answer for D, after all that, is 0.87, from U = 62.6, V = 71.9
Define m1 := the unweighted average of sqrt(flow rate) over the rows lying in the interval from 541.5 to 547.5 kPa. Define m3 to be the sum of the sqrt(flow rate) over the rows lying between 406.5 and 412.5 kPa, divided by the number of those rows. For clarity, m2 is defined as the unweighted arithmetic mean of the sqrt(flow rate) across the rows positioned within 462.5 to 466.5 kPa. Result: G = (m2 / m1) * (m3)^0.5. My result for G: 2.94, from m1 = 8.06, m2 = 8.1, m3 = 8.54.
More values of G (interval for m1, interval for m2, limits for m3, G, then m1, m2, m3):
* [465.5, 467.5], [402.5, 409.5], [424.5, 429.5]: 3.00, 8.14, 8.5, 8.17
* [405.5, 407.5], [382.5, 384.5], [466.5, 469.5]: 2.97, 8.51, 8.9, 8.16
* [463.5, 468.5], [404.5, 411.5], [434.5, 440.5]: 3.00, 8.13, 8.5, 8.18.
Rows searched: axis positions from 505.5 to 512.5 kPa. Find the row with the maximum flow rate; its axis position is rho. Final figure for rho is 507.0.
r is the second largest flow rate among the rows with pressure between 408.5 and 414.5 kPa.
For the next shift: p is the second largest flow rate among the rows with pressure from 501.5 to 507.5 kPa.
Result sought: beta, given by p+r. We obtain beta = 139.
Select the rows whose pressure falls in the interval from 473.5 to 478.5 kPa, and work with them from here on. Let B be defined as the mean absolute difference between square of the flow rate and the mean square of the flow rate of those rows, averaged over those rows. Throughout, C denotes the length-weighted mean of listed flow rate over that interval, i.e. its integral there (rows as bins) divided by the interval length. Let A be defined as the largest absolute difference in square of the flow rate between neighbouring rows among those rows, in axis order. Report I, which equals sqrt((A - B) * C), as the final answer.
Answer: 112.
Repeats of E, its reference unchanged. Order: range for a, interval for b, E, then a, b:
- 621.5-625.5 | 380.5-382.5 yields 0.147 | 0.15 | 0.15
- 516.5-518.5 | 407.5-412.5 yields 0.037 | -0.01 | 0.09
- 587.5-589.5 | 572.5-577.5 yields -0.013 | -0.02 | -0.01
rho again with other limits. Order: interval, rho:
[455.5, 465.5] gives 458.0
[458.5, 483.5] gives 470.0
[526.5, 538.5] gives 536.0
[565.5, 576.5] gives 575.0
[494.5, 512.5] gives 507.0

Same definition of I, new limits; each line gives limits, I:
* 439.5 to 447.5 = 105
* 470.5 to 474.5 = 101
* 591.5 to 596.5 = 84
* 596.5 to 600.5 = 73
